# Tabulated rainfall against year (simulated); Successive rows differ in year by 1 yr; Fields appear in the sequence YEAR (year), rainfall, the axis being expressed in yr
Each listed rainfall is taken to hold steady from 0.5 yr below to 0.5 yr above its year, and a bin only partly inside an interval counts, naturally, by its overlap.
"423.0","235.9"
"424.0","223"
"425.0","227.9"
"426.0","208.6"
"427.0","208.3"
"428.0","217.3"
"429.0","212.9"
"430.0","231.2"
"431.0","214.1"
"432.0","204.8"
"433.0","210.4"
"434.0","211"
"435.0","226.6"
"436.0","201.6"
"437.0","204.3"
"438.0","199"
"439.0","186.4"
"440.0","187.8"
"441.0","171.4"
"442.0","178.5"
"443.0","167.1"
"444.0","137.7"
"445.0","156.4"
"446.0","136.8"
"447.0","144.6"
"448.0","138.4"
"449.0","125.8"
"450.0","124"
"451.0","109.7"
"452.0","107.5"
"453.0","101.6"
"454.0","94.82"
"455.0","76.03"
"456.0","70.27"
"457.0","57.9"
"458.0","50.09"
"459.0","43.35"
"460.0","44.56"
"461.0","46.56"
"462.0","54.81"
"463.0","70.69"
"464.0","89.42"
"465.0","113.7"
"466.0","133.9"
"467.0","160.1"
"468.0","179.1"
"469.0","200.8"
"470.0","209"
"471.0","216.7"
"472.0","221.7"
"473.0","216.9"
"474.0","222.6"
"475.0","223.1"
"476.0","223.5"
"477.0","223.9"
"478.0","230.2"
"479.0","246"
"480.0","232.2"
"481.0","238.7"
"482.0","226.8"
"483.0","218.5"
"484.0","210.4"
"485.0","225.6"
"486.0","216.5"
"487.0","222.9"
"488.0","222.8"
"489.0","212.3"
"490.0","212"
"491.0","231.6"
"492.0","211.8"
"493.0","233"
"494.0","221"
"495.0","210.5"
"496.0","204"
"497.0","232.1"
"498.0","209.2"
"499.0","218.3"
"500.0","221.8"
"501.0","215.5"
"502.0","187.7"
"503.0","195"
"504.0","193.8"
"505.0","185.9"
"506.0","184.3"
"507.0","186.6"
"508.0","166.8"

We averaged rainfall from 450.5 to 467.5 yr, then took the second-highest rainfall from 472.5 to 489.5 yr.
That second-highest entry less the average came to 155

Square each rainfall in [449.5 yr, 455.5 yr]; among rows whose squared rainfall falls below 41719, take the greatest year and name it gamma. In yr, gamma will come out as 455.0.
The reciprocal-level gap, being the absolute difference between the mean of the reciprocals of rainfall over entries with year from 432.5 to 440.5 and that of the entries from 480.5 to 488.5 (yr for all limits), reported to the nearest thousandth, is 0.000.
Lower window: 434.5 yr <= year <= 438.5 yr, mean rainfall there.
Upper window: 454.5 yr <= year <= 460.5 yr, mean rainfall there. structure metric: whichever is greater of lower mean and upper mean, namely 208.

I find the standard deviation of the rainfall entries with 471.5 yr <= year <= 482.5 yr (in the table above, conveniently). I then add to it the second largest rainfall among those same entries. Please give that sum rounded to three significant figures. 247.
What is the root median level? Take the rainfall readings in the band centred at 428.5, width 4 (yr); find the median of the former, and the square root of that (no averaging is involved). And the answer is 14.67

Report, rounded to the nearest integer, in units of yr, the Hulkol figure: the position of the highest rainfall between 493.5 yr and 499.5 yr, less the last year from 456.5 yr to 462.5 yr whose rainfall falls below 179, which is 35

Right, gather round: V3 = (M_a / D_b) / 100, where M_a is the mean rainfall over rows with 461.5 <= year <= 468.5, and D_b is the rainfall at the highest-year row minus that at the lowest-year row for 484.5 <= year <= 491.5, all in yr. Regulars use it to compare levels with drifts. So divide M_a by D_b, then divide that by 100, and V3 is 0.19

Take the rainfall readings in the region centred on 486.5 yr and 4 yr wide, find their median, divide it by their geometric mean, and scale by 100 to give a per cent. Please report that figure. 100.4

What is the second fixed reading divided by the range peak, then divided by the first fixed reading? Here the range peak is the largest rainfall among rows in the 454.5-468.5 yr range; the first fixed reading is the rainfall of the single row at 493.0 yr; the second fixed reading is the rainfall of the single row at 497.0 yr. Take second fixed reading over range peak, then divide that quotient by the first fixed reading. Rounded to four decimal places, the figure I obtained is 0.0056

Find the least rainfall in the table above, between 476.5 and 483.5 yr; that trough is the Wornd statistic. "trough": 218.5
